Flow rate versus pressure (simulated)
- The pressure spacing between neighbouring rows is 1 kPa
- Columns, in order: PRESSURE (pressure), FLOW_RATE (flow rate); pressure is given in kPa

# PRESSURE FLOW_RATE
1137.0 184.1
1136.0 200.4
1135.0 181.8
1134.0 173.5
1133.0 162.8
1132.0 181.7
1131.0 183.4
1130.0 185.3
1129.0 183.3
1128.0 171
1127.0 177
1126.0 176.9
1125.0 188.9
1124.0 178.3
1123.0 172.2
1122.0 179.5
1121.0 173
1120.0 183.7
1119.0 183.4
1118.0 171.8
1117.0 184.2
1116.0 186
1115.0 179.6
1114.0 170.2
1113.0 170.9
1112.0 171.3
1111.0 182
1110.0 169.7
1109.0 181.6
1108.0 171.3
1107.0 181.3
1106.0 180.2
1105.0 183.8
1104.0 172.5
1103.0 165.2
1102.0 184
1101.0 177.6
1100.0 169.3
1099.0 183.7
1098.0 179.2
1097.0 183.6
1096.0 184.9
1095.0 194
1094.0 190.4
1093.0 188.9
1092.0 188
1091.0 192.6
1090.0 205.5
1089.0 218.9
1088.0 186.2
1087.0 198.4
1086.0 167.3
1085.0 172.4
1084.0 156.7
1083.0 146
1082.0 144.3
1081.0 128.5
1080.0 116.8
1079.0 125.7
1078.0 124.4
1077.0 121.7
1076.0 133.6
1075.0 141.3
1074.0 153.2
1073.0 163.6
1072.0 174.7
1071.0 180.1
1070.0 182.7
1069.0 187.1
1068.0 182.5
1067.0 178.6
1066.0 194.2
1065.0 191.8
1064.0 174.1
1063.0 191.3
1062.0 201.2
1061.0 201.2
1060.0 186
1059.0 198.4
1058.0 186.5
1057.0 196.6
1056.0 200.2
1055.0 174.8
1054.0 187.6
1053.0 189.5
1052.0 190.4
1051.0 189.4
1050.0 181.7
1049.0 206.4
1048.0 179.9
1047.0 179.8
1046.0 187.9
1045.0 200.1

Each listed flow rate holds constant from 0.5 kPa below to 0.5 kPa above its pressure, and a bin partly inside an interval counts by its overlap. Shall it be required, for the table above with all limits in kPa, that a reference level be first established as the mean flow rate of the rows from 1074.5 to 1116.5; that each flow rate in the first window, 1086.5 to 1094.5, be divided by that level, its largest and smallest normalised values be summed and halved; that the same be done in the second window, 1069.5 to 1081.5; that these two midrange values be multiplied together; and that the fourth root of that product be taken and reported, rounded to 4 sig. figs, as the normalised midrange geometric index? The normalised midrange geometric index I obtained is 1.010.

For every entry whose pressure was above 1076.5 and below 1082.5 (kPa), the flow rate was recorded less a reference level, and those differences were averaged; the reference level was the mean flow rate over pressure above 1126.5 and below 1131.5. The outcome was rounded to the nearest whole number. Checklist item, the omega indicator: -53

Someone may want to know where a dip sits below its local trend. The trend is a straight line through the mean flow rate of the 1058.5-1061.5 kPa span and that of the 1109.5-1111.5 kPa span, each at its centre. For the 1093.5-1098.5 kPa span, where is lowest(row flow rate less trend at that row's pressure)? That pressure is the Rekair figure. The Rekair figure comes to 1098.0 kPa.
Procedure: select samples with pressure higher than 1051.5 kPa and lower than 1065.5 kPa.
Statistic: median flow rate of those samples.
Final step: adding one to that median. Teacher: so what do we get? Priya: 192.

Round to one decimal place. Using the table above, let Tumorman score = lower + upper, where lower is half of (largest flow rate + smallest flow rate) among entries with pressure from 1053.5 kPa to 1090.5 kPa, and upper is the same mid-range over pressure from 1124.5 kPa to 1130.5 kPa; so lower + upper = 347.8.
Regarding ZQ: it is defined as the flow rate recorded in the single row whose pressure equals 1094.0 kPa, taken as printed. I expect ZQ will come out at 190.4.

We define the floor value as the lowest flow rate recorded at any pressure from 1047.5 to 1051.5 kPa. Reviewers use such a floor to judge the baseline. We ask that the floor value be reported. 179.9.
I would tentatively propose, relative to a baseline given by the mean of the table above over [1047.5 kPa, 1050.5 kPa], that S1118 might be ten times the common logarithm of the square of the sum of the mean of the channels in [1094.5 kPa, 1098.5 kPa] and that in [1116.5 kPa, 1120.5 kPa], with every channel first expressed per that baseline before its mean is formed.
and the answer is 5.7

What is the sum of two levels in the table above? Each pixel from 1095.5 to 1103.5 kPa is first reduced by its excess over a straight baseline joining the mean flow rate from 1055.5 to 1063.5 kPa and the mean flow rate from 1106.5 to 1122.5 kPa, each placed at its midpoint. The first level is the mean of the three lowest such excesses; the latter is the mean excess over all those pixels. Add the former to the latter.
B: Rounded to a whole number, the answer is -15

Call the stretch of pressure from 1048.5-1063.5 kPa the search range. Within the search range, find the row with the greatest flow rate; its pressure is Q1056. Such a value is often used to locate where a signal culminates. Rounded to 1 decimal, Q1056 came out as 1049.0 kPa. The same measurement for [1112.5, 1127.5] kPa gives 1125.0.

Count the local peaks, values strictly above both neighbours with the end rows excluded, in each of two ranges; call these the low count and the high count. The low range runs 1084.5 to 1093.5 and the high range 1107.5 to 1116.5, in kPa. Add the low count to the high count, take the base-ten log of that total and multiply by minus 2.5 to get -1.51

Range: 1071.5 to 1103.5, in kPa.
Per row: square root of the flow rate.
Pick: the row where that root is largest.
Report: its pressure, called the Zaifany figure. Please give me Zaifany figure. 1089.0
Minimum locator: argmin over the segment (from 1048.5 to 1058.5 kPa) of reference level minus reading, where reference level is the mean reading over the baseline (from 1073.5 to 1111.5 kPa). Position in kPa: 1049.0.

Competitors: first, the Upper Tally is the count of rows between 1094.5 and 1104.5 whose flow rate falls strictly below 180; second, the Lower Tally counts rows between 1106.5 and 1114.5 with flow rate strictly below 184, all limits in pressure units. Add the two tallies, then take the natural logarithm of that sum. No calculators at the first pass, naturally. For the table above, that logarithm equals 2.6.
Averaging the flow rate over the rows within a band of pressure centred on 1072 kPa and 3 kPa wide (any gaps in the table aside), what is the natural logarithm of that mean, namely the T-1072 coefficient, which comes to 5.15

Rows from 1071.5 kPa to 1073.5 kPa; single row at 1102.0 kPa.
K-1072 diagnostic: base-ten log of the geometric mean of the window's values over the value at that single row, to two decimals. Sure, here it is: -0.04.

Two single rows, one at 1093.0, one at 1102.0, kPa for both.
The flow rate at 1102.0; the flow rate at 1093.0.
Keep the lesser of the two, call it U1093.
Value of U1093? 184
